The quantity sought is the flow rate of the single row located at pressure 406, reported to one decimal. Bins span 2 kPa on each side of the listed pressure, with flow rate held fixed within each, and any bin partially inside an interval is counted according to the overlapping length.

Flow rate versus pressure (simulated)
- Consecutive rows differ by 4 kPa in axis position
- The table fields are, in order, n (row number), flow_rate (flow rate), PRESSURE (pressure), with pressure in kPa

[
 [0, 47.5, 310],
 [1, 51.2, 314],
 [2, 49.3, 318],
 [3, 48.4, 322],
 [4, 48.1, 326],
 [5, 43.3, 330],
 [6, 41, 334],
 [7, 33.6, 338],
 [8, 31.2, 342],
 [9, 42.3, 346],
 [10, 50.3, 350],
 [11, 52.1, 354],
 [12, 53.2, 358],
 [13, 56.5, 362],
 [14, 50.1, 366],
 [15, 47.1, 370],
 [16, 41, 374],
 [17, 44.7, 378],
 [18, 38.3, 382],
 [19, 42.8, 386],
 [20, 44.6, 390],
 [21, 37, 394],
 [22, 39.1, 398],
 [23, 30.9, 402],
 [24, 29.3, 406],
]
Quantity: 29.3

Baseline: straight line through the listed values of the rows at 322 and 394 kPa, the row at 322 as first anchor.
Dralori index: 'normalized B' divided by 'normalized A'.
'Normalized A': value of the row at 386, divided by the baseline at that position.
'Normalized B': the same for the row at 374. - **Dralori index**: 0.91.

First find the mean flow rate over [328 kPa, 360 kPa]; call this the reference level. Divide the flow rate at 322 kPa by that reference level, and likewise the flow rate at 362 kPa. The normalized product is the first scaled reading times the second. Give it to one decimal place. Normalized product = 1.5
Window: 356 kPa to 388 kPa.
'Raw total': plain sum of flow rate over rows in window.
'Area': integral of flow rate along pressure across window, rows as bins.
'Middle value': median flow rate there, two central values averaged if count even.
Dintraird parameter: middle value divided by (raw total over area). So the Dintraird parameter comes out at 184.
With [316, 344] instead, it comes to 173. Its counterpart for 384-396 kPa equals 171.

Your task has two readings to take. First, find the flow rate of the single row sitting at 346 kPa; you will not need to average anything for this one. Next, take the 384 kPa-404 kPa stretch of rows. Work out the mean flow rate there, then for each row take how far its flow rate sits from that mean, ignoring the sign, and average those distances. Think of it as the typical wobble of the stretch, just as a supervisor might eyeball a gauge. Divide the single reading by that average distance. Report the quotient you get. 10.7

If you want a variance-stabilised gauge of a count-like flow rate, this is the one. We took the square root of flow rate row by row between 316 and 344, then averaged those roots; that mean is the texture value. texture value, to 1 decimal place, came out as 6.5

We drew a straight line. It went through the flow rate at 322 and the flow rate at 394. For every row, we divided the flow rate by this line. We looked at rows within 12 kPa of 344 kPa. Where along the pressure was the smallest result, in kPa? 342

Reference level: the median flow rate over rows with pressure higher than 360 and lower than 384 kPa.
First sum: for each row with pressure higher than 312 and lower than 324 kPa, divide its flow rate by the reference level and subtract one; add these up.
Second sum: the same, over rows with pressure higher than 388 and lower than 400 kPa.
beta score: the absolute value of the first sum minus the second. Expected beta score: 0.61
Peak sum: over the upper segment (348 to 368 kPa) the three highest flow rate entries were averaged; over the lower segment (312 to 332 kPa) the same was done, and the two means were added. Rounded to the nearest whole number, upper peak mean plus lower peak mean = 104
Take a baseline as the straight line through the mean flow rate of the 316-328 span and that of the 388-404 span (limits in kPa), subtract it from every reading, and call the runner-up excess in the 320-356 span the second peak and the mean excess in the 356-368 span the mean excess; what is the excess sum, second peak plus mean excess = 16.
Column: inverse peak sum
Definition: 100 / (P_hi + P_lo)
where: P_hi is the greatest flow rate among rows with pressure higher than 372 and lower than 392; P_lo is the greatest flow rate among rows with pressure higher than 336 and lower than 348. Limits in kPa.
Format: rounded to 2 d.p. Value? 1.15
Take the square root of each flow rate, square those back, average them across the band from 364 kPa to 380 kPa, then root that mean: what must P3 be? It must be 6.76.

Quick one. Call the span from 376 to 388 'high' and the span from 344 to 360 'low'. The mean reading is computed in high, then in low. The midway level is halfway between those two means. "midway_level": 46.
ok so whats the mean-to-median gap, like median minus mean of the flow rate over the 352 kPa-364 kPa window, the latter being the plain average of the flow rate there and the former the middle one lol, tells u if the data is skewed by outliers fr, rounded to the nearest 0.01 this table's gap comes -0.73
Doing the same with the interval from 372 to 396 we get 0.50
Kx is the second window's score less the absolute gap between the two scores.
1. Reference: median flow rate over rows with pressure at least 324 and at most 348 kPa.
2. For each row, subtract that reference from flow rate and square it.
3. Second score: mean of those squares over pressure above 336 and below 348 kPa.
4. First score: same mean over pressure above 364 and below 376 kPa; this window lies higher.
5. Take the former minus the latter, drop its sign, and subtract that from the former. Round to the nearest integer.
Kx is 34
